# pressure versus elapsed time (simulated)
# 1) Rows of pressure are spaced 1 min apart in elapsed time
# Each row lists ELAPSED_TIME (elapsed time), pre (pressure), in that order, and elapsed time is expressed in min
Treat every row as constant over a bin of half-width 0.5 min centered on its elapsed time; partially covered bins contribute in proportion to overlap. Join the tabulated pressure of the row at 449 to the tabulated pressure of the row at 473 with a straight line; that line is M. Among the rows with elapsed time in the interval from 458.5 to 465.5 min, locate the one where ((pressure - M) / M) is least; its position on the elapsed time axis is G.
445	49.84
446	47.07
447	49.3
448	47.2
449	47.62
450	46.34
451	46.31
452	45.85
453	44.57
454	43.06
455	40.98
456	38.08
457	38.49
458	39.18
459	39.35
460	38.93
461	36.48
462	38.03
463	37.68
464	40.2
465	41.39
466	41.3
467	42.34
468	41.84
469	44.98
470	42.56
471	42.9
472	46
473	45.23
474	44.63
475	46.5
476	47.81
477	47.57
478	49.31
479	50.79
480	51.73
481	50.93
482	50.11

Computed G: 461 min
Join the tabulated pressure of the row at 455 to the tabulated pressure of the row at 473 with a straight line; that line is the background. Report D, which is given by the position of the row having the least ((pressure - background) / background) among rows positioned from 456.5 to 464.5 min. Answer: 461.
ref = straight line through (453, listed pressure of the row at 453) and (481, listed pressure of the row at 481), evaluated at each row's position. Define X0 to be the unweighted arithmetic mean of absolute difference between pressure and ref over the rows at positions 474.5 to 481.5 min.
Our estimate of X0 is 1.4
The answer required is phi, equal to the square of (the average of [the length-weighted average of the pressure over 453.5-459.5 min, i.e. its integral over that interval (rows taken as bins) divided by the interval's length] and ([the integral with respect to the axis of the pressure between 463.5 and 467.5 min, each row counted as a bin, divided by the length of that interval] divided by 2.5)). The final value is 795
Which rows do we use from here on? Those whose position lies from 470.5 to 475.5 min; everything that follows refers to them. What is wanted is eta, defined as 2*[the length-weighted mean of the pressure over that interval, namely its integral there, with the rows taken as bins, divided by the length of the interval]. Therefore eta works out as 90.1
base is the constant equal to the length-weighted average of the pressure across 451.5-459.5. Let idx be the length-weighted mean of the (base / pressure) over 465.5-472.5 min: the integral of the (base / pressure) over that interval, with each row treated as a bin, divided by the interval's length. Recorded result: 0.96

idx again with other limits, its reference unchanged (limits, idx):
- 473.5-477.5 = 0.88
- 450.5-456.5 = 0.96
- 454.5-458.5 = 1.05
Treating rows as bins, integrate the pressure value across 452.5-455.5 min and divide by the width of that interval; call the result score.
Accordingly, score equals 42.9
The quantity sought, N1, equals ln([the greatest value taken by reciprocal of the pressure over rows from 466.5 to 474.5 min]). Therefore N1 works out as -3.73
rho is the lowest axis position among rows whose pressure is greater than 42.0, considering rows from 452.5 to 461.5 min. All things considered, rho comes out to 453 min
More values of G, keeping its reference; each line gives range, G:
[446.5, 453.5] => 453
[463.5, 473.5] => 464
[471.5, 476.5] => 474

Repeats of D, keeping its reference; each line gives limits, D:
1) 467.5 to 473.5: 468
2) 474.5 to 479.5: 475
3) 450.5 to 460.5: 460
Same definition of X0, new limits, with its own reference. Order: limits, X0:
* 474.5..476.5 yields 2.5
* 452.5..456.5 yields 3.2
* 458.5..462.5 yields 8.1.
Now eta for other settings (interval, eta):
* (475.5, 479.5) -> 97.7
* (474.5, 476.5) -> 94.3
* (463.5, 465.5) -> 81.6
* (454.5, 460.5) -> 78.3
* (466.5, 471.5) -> 85.8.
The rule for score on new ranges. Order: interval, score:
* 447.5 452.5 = 46.7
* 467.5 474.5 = 44.0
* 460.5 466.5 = 39.2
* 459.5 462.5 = 37.8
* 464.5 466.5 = 41.3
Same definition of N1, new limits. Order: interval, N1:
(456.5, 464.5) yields -3.60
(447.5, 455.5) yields -3.71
